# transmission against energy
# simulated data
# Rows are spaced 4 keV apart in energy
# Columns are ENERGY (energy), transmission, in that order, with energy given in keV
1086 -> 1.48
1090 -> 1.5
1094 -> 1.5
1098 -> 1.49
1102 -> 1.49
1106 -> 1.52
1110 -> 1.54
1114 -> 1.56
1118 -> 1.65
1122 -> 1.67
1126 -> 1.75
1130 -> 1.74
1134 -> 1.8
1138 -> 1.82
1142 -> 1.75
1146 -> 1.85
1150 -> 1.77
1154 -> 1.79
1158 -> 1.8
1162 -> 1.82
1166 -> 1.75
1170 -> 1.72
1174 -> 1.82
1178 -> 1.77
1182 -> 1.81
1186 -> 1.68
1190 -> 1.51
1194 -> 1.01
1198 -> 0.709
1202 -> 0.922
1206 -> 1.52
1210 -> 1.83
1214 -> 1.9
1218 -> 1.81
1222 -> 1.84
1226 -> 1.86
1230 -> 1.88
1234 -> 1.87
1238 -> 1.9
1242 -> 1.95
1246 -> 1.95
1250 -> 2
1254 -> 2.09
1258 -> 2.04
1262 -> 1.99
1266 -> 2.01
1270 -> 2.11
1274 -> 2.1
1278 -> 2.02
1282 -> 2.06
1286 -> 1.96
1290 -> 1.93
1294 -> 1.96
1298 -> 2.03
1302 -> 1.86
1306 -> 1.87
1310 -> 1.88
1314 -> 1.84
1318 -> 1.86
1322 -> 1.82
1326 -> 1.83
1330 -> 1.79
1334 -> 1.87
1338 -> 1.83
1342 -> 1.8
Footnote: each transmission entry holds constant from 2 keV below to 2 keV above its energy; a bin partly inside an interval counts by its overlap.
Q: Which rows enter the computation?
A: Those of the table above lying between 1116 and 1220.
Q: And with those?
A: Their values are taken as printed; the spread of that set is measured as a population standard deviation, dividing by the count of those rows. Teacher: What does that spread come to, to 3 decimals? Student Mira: 0.296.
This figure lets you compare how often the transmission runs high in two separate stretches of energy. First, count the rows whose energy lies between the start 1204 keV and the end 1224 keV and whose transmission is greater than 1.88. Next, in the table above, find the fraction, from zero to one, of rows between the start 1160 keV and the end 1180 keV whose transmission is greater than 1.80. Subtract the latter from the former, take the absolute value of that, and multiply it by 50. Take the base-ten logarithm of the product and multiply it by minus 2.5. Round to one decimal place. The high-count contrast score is -3.7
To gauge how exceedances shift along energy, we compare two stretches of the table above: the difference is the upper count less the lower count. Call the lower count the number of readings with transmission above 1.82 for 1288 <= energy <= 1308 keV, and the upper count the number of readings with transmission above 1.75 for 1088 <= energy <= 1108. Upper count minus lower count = -5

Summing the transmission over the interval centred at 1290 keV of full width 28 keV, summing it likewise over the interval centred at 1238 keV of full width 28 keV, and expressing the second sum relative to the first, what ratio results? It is 0.97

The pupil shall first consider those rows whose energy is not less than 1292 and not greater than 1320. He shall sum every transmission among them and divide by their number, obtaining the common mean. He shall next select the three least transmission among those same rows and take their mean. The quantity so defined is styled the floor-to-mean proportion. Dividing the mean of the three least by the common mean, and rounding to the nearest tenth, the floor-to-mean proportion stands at 1.0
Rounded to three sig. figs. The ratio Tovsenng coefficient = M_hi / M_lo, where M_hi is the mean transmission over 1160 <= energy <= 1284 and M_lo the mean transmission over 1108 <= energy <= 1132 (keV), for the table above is 1.08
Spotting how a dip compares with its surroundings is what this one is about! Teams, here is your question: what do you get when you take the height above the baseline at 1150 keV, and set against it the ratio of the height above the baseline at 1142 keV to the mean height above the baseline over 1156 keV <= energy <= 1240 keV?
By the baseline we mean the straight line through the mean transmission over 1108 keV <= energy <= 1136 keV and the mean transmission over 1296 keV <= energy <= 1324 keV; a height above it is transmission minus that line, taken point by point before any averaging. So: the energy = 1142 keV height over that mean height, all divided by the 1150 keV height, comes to -8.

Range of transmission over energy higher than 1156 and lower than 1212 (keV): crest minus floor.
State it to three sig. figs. 1.12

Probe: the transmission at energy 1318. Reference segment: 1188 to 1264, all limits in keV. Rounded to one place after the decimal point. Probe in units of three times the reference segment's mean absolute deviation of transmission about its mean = 2.0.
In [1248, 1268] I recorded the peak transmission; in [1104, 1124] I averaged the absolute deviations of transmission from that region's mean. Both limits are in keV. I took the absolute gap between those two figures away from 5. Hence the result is 2.97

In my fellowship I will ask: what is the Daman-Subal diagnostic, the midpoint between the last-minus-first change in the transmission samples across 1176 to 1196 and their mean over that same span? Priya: 0.40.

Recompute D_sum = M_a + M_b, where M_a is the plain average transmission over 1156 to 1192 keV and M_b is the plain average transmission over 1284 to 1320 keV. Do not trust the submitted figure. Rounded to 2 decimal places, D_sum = 3.65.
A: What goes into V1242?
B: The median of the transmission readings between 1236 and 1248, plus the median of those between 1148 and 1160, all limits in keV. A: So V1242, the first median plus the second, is 3.74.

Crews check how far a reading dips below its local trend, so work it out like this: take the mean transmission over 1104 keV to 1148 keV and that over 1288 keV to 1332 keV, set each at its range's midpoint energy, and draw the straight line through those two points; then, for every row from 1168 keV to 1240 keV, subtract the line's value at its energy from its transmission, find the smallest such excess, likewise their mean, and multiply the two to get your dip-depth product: 0.15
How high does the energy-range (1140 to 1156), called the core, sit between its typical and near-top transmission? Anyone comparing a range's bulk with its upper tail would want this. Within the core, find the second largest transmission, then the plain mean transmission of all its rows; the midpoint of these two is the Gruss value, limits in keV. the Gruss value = 1.79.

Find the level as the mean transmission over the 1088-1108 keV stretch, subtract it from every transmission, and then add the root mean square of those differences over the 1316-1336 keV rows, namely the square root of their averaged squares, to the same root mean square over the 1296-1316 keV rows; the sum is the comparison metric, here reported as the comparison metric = 0.74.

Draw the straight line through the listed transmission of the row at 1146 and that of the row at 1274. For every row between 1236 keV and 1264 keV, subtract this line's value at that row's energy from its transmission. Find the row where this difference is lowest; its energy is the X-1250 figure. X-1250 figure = 1238 keV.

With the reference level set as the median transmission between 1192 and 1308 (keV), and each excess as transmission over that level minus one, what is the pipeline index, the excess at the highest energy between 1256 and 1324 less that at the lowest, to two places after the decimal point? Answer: -0.11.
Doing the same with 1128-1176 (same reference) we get 0.04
